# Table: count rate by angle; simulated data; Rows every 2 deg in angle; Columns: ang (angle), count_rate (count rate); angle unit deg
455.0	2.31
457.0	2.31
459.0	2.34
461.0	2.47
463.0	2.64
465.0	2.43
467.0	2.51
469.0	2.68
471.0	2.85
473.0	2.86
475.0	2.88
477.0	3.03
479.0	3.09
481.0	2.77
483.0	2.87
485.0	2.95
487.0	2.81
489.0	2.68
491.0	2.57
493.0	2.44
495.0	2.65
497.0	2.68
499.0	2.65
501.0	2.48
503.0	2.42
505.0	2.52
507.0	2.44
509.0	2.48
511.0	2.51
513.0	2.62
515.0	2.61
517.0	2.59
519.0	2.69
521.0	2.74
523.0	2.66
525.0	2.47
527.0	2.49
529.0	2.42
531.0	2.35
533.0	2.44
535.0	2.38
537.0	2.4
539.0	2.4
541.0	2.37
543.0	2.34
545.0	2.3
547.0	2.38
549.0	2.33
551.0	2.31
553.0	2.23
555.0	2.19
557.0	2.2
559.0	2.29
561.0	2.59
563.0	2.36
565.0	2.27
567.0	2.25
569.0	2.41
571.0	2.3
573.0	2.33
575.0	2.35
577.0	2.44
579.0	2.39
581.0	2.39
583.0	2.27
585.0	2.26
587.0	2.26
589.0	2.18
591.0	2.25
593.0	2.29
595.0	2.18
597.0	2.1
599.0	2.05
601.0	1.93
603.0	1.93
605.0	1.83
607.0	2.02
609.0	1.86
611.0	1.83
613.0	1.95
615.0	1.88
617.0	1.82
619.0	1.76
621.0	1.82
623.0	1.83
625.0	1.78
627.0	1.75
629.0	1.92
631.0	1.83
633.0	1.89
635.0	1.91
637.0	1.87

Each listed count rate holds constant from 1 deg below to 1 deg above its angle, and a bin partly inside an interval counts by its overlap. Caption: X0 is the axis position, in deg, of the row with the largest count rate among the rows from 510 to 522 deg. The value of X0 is 521.0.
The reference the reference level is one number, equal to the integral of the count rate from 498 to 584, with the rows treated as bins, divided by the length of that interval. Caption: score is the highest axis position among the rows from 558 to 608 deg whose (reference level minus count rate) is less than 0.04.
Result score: 581.0 deg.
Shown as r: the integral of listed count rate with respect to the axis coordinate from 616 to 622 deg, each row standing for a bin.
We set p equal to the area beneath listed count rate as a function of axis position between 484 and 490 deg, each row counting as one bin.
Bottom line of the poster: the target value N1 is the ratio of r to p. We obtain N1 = 0.64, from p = 16.9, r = 10.8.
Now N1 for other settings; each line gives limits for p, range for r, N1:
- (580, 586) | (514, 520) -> 1.14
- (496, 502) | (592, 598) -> 0.84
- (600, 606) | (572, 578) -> 1.25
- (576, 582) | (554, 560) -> 0.93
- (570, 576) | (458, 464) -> 1.07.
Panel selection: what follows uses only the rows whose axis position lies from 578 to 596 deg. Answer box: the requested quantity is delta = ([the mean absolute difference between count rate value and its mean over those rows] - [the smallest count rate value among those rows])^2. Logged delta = 4.5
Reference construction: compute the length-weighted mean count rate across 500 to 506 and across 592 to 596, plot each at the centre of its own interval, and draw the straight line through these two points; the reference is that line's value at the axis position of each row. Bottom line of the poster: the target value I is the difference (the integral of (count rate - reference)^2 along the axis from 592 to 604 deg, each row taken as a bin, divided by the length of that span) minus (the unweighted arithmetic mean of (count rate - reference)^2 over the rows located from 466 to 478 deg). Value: -0.056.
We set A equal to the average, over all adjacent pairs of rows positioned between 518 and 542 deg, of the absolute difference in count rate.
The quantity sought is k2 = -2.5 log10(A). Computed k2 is 3.02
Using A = 0.062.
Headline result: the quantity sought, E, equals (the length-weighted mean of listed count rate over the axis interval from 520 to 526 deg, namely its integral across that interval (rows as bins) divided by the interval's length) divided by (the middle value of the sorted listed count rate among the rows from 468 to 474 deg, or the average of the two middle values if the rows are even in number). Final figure 0.92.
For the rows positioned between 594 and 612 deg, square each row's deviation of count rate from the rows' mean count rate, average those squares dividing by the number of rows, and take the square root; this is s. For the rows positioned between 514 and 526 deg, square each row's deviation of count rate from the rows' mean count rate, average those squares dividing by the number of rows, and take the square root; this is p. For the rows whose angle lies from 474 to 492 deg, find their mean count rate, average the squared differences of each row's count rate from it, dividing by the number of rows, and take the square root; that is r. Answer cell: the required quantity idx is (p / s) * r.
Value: 0.11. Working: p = 0.09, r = 0.16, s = 0.118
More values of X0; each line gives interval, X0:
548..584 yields 561.0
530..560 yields 533.0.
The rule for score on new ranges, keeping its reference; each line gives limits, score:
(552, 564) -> 561.0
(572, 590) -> 581.0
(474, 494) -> 493.0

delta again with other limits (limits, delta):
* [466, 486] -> 5.7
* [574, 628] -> 2.4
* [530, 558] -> 4.5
